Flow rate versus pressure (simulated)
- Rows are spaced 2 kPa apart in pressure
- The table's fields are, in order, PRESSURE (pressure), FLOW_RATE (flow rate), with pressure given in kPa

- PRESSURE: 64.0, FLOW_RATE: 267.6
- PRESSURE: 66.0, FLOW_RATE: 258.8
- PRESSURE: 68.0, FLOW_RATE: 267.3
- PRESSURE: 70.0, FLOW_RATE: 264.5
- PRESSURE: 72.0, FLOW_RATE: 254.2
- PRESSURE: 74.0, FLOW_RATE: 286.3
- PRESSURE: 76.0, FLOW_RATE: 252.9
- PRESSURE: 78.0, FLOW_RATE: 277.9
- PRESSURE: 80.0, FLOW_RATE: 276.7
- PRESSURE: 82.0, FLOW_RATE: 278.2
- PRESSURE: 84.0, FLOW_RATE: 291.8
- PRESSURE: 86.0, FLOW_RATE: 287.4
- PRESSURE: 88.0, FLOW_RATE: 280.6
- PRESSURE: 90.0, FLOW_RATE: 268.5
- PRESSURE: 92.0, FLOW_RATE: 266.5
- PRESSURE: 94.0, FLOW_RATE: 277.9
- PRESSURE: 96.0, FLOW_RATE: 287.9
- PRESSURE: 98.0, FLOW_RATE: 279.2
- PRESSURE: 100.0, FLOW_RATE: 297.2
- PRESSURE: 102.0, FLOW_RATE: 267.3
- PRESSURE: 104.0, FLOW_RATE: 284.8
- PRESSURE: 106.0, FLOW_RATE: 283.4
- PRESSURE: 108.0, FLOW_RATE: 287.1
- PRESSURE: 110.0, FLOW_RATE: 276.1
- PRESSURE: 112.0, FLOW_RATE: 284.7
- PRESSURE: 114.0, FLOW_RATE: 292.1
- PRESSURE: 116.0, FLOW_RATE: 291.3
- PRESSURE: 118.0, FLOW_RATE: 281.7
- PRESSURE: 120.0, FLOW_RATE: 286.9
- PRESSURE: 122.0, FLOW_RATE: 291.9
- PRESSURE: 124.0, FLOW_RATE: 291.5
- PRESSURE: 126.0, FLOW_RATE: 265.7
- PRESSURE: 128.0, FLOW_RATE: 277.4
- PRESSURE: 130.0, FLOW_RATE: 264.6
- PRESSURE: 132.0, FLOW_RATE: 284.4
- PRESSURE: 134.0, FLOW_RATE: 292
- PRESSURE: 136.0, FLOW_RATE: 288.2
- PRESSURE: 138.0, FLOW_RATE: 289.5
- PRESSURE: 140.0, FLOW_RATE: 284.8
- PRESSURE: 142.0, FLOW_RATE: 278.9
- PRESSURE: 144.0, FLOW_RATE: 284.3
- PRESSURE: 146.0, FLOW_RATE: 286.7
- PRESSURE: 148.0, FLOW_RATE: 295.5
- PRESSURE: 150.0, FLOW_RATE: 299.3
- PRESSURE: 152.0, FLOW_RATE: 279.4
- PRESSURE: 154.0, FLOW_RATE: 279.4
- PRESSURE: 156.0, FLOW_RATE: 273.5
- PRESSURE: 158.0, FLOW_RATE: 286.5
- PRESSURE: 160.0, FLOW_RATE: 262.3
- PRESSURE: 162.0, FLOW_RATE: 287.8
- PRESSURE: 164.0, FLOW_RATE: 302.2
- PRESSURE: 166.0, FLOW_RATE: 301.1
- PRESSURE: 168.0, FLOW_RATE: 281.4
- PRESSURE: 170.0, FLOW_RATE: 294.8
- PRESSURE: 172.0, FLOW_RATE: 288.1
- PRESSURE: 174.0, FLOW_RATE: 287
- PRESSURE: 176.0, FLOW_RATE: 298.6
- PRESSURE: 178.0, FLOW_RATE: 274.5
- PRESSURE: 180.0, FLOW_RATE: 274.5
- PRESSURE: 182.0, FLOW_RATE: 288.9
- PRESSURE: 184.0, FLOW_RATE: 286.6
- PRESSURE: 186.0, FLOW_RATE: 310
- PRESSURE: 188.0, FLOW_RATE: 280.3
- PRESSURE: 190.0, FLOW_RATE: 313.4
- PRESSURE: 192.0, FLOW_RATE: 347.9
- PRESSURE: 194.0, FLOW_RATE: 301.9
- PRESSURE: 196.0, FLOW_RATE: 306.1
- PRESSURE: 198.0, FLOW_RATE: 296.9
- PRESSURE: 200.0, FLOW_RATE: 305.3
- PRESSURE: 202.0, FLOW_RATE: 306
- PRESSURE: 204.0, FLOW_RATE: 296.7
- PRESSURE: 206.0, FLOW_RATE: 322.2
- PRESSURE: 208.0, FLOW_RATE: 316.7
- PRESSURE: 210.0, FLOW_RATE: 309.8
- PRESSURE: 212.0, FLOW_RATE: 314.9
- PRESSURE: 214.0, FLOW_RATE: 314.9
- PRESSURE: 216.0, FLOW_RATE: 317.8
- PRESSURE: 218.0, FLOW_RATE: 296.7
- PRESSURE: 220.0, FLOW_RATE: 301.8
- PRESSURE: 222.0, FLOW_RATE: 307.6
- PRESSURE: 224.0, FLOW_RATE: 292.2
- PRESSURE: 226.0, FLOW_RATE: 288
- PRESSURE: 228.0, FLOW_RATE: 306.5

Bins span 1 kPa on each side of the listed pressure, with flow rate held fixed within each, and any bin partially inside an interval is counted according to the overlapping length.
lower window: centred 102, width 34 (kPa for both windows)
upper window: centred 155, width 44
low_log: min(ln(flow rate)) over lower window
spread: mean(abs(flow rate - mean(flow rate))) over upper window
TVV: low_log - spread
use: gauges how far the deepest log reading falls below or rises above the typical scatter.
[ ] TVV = -1.4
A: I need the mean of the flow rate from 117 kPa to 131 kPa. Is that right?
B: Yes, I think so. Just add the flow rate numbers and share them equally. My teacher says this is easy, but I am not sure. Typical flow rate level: 280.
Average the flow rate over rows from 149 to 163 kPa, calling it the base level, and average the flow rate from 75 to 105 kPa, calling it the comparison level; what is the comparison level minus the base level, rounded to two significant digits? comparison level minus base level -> -2.9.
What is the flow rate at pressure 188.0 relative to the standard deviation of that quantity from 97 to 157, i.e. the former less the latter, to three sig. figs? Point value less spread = 272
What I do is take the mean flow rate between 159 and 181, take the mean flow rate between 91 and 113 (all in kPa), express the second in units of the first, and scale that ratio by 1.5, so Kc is 1.47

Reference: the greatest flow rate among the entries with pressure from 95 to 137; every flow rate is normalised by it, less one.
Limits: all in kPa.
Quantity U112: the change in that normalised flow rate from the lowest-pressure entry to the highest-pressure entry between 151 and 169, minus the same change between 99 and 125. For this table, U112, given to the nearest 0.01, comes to 0.03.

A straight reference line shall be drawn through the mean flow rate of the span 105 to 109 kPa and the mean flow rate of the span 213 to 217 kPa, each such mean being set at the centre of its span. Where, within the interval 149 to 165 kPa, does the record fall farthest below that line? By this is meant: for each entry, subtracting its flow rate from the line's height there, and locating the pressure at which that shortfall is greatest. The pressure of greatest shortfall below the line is 160.0 kPa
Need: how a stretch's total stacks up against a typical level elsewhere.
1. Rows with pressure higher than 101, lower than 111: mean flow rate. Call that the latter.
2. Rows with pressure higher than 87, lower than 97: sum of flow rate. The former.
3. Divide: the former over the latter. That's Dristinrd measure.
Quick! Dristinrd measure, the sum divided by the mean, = 4.94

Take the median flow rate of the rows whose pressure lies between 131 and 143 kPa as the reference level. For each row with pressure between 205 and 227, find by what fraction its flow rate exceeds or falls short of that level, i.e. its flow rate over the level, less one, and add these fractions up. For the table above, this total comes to 0.81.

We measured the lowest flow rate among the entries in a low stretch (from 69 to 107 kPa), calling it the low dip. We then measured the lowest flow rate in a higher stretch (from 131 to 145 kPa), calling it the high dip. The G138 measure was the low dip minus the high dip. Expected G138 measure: -26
